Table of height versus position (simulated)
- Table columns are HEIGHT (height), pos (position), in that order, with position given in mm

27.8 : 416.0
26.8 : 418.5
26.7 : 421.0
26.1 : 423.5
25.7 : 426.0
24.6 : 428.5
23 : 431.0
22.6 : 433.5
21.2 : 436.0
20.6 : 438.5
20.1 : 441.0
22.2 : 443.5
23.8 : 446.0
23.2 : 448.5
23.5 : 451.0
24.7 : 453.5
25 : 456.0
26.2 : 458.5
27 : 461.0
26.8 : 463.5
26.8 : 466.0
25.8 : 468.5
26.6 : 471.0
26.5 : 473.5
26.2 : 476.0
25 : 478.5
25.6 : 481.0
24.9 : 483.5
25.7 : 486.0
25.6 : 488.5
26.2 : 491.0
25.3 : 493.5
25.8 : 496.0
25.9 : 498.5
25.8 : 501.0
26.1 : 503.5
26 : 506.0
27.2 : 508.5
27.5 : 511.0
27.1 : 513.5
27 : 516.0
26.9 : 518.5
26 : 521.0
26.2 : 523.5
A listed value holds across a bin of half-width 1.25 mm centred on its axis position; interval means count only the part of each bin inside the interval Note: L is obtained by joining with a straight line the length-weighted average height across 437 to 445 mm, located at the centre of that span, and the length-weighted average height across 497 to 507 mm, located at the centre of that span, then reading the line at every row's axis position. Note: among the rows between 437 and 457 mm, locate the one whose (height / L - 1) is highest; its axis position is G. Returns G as 456.0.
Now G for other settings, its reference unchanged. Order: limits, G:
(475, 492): 476.0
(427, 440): 428.5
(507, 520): 511.0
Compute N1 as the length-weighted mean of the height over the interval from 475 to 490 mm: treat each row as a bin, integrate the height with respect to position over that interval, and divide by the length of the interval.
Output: 25.5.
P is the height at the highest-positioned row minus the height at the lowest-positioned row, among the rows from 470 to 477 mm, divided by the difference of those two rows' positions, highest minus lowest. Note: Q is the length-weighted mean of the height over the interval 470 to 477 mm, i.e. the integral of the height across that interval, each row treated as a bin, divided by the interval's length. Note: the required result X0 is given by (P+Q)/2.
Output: 13.18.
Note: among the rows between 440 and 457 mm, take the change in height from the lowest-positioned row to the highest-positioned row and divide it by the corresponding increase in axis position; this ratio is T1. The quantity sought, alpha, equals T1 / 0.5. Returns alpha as 0.65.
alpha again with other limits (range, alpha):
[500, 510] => 0.37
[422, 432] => -0.83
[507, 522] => -0.19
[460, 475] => -0.08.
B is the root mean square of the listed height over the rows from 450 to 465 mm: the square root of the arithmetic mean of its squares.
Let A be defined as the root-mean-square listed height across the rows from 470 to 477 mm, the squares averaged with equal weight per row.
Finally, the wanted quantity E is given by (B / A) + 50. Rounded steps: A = 26.4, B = 25.6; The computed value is 51.0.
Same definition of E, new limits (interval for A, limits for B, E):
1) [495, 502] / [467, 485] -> 51.0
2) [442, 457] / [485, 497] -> 51.1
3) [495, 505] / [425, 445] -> 50.9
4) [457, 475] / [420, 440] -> 50.9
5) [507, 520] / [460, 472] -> 51.0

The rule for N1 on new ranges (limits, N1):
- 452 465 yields 25.9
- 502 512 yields 26.7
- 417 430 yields 26.0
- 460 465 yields 26.9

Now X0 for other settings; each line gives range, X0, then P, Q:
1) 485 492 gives 12.96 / 0.10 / 25.8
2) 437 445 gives 10.69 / 0.32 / 21.1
